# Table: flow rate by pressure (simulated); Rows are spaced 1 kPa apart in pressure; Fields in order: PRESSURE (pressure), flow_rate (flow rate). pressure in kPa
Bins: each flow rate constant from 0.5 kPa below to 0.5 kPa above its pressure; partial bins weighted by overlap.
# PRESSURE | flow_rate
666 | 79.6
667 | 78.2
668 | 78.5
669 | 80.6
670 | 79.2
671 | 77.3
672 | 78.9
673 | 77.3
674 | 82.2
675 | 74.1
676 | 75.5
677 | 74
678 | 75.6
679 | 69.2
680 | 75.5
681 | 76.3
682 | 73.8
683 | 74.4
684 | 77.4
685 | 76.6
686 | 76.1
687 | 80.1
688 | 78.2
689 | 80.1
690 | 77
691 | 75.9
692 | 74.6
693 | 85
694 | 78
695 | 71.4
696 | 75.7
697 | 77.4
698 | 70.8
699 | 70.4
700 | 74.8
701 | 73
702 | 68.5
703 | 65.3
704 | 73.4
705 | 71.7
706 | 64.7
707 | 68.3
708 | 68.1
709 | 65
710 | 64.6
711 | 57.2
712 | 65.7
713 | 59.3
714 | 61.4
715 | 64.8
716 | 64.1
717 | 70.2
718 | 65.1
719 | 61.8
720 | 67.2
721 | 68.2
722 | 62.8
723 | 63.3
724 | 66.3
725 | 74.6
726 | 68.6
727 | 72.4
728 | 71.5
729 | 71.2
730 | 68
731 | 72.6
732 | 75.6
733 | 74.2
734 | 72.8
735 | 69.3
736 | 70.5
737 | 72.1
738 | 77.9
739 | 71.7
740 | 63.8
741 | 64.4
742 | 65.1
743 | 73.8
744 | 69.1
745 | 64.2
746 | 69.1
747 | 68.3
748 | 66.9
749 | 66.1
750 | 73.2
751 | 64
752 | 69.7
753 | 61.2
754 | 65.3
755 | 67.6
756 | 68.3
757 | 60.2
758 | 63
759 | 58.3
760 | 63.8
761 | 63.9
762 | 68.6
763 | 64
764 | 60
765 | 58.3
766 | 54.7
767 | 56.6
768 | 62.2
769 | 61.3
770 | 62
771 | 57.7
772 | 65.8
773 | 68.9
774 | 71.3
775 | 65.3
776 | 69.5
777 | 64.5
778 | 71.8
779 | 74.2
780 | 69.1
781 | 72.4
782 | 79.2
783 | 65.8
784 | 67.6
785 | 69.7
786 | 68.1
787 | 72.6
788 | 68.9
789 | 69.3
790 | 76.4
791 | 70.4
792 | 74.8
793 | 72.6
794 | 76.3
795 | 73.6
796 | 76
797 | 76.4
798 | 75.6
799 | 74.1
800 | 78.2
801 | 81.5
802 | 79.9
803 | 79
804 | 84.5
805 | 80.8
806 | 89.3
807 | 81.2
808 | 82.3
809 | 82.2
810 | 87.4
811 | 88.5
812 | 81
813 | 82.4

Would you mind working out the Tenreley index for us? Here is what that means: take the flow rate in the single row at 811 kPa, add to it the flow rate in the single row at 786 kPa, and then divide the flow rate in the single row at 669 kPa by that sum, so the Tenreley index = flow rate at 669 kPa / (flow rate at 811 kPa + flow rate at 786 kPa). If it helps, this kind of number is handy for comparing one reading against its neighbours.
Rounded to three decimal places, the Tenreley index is 0.515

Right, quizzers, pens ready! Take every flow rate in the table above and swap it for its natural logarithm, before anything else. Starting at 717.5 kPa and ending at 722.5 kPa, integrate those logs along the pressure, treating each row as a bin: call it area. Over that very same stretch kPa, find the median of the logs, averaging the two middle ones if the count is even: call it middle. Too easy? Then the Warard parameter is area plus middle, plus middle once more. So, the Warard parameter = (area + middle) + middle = 29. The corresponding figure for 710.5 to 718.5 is 42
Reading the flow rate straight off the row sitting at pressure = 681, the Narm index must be 76.3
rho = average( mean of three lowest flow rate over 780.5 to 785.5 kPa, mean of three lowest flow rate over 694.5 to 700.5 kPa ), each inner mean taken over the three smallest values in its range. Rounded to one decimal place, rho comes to 69.3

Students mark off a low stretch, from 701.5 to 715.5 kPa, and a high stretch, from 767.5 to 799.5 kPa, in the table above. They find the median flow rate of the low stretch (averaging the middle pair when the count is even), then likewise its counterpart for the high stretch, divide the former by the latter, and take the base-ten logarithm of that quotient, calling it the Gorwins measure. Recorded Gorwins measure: -0.031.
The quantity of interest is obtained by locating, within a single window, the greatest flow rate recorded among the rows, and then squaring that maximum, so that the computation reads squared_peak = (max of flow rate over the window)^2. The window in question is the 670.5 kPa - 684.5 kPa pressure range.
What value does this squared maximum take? 6757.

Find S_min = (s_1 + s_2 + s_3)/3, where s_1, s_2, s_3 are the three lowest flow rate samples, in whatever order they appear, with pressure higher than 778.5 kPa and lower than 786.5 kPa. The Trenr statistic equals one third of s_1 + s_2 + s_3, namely 67.2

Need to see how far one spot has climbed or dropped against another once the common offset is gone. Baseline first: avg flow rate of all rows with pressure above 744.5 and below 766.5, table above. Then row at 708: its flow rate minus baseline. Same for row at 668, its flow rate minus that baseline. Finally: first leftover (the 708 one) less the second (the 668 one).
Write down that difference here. -10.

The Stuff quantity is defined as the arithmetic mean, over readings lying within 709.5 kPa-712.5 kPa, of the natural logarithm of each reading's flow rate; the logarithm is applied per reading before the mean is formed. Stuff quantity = 4.13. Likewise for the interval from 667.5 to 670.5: 4.37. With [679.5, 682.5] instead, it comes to 4.32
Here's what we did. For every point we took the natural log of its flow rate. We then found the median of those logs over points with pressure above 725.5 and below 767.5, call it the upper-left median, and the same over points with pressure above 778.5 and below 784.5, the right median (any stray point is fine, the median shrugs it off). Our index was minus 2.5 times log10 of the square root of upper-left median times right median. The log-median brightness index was -1.568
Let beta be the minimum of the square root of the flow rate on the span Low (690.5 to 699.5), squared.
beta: 70.4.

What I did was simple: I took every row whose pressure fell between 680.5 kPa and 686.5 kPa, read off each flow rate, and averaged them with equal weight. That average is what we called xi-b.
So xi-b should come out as 75.8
